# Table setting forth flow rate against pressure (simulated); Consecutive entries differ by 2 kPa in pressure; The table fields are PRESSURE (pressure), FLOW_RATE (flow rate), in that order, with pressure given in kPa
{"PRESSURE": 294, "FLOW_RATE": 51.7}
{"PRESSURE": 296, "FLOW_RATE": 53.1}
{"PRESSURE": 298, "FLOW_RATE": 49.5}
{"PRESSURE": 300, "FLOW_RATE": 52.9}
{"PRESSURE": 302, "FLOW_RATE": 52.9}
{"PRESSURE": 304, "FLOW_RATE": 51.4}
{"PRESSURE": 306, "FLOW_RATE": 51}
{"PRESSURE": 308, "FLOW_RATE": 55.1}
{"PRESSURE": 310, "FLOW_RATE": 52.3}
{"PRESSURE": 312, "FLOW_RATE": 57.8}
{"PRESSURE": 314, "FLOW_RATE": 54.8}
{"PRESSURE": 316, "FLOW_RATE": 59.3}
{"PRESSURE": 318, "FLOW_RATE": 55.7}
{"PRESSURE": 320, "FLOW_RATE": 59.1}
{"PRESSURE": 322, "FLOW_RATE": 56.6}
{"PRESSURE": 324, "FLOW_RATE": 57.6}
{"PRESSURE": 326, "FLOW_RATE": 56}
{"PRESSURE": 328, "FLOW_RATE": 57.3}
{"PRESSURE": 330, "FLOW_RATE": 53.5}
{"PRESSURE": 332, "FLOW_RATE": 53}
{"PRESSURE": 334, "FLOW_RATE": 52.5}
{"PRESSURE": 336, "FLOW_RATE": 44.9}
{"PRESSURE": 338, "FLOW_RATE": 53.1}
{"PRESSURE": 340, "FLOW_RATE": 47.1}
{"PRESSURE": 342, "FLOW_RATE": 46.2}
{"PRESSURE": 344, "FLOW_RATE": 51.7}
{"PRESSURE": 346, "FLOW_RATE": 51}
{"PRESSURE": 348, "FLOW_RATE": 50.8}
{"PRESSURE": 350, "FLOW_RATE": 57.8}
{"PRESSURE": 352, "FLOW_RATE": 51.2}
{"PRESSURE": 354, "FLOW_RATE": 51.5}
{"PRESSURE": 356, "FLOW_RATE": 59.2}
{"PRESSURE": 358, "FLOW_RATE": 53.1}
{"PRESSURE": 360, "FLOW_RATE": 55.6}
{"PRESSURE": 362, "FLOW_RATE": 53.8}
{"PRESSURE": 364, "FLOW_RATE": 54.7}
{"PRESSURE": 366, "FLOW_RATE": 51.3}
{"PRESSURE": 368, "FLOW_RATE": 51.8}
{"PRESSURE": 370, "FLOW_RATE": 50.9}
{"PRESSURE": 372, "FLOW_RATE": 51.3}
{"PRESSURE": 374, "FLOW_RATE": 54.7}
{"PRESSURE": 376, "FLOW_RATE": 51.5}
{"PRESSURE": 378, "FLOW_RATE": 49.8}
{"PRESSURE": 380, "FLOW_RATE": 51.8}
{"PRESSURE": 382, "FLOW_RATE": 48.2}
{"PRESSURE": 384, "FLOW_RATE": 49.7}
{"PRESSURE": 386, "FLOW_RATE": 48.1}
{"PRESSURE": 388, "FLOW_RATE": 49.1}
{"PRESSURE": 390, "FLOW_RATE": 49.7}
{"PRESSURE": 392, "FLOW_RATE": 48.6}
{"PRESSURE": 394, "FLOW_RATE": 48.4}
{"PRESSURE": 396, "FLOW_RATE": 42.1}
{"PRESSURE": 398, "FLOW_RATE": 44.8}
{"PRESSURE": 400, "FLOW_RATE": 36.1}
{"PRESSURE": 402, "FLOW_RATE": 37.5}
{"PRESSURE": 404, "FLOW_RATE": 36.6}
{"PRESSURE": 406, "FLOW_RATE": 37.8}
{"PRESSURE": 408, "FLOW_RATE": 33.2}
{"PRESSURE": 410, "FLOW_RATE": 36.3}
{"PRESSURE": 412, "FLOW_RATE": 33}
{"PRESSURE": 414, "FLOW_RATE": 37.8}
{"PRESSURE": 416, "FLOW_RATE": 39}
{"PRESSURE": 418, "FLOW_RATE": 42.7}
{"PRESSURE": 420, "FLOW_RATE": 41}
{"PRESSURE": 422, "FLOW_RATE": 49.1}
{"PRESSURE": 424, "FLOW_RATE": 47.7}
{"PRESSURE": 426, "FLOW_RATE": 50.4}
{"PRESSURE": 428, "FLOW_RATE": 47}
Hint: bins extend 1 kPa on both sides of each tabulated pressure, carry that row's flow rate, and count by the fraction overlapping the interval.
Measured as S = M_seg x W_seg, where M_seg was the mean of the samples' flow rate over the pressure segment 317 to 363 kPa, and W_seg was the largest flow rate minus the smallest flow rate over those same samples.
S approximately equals 764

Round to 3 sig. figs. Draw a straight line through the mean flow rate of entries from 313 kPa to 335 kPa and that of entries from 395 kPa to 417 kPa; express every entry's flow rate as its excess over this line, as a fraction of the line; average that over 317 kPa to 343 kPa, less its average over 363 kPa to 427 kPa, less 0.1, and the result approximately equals -0.261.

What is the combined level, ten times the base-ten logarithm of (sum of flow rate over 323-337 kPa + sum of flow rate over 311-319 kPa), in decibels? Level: 27.8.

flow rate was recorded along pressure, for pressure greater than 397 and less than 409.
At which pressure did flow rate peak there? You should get 398 kPa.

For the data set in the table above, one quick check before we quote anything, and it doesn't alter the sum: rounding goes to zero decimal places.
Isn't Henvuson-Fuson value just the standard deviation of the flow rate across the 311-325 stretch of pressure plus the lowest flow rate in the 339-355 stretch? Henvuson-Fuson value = 48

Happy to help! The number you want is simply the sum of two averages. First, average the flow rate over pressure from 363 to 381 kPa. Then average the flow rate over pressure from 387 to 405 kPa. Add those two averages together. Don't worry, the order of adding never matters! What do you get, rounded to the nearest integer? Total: 96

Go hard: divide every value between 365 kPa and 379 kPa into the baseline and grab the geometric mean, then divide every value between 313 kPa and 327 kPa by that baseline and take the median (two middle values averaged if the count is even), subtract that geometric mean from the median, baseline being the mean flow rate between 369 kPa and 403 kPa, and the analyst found 0.26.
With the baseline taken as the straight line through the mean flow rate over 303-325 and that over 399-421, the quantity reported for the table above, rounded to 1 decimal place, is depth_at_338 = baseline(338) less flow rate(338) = -2.1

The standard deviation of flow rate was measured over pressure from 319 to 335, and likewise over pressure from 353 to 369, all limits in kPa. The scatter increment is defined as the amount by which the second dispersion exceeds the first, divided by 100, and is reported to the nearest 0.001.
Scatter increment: 0.002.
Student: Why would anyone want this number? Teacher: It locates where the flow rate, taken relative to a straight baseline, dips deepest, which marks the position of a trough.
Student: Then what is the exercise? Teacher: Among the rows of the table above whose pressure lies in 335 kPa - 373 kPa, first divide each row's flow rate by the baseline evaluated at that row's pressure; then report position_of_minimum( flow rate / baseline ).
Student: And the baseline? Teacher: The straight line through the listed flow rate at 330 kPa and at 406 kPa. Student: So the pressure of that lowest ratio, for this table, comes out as 336 kPa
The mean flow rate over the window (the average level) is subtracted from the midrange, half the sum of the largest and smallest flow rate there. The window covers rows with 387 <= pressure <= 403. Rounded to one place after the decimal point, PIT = -1.6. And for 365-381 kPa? 0.6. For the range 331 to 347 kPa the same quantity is -0.9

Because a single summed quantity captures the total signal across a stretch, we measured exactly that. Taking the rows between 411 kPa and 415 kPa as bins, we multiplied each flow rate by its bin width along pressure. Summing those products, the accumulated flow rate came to 142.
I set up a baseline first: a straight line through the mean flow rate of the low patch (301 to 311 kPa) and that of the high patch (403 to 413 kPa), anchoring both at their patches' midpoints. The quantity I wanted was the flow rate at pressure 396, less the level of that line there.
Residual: 5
